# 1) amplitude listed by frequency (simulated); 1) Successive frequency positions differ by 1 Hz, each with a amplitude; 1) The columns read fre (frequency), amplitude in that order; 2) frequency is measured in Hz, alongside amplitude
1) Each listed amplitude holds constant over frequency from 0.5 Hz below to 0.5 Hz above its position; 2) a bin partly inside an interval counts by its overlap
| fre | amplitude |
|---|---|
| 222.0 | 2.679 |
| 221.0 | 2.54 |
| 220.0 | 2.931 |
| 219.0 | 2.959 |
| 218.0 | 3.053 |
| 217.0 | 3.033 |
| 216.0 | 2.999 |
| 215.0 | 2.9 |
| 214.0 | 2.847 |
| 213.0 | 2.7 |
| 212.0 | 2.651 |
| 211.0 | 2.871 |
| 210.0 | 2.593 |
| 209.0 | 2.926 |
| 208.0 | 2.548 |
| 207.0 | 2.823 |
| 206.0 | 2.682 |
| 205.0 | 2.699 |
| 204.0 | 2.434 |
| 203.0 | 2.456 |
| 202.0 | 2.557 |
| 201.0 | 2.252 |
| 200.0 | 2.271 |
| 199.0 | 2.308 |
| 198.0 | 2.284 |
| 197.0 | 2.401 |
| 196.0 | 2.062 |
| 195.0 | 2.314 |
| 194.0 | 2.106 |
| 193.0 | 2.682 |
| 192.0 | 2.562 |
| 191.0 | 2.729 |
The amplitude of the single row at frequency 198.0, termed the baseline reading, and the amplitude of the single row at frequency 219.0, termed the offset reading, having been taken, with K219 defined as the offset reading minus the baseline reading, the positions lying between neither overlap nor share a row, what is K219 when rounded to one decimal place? 0.7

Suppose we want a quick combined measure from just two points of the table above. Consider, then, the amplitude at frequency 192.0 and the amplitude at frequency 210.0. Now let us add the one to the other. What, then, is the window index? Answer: 5.2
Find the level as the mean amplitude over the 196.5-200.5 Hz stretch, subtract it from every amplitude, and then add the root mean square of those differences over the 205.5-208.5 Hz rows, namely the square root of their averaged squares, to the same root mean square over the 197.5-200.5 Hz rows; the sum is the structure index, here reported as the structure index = 0.42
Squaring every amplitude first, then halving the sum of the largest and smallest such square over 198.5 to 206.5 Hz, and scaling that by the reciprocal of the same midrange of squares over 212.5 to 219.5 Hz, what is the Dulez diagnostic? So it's 0.74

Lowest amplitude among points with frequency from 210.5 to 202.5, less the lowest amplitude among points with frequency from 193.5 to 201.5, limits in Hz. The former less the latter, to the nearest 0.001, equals 0.372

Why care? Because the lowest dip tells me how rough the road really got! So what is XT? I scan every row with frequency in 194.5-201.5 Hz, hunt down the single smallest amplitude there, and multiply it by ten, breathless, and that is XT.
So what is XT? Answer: 20.6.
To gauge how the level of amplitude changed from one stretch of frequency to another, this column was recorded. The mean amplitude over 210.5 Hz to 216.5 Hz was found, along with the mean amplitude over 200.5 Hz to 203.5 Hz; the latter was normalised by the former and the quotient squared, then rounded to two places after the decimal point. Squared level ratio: 0.73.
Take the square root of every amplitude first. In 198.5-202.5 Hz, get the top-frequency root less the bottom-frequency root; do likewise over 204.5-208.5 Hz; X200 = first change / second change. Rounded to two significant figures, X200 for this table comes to -1.7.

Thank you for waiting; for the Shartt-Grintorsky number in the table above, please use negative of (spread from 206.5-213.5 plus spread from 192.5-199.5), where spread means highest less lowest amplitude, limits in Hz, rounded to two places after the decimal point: -1.00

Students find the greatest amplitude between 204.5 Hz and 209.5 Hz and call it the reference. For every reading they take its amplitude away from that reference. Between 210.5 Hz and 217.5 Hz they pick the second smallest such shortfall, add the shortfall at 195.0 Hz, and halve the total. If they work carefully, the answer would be 0.27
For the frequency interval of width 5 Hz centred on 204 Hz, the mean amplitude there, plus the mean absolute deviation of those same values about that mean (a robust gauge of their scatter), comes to 2.67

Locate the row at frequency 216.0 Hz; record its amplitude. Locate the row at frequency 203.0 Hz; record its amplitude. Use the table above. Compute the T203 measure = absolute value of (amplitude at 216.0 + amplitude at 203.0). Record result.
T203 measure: 5.5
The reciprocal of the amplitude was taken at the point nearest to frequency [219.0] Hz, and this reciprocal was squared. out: 0.114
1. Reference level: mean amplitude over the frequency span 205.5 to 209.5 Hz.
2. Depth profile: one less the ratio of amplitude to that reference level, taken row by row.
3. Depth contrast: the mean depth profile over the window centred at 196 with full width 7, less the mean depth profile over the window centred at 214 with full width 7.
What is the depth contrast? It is 0.20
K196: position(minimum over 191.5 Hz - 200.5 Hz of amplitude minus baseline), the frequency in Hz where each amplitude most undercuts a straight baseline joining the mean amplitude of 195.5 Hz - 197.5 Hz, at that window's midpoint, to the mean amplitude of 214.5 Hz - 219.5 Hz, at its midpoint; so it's 196.0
